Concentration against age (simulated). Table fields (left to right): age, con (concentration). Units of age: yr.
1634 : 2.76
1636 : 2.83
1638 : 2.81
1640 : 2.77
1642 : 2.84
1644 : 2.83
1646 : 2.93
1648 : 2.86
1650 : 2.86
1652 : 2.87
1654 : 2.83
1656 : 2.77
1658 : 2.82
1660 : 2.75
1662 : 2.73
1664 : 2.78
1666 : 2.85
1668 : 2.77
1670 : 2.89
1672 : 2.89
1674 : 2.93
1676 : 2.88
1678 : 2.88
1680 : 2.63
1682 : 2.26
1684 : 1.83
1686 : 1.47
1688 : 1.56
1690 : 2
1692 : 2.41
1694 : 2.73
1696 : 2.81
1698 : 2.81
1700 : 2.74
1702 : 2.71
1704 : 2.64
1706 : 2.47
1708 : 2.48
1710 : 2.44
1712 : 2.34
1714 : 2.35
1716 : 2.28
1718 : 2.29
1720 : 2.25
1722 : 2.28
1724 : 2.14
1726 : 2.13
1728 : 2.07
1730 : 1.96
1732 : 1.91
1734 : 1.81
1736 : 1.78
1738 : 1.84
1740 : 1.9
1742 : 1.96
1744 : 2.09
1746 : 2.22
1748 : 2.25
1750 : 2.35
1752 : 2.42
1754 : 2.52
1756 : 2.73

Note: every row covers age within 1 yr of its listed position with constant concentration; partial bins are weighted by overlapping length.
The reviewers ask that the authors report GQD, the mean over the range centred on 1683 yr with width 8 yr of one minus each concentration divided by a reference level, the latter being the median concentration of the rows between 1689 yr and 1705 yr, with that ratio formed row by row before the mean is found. 0.25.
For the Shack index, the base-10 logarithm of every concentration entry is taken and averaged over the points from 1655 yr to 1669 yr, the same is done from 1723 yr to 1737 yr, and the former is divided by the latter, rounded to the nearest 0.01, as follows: 1.51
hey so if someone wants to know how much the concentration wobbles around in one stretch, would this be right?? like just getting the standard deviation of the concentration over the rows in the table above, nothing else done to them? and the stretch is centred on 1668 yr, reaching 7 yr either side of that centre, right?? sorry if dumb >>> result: 0.07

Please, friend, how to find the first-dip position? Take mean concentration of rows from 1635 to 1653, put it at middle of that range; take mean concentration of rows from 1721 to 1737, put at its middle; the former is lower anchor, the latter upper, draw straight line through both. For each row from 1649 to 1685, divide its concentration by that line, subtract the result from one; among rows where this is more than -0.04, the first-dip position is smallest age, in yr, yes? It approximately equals 1650 yr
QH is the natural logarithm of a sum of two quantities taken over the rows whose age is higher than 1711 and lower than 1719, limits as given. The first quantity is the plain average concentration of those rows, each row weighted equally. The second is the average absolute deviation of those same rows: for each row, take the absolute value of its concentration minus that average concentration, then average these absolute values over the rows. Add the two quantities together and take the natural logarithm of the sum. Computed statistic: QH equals 0.85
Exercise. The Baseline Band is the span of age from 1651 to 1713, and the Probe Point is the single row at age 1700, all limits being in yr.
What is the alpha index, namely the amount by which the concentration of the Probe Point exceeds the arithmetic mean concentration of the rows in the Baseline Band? 0.2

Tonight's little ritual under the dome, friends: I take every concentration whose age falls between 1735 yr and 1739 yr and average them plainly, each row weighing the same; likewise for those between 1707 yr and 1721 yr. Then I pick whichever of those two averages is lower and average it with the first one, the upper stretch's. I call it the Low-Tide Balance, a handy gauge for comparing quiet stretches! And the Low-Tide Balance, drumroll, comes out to 1.81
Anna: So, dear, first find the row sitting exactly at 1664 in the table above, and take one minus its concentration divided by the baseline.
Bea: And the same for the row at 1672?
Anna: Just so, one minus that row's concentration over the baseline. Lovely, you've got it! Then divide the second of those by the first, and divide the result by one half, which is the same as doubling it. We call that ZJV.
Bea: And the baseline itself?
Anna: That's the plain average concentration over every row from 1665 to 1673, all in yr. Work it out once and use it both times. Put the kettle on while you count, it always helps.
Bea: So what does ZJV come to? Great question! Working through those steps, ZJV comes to -1.1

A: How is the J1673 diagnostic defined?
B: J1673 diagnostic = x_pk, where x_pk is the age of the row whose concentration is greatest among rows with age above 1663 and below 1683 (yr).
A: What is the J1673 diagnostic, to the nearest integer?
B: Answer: 1674 yr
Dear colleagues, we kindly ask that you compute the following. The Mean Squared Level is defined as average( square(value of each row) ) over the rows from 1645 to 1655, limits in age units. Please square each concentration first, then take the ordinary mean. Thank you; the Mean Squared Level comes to 8.2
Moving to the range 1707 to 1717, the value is 5.7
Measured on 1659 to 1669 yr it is 7.7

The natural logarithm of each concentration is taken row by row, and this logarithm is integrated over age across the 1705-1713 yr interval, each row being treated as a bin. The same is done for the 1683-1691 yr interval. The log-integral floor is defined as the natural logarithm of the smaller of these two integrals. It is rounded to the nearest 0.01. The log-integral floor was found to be 1.45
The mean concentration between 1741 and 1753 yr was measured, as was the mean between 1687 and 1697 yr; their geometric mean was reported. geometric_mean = 2.26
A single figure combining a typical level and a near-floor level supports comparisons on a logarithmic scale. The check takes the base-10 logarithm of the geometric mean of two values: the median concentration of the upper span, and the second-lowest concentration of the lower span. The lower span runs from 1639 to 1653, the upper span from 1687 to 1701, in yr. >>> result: 0.444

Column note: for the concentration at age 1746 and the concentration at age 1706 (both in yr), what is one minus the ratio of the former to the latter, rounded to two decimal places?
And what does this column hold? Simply 0.10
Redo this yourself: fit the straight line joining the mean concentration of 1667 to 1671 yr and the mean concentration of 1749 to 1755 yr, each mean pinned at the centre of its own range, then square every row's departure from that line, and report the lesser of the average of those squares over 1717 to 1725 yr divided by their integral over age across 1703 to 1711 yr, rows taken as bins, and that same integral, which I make 0.19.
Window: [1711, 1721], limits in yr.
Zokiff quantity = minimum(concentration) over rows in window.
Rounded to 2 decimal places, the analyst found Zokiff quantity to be 2.25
